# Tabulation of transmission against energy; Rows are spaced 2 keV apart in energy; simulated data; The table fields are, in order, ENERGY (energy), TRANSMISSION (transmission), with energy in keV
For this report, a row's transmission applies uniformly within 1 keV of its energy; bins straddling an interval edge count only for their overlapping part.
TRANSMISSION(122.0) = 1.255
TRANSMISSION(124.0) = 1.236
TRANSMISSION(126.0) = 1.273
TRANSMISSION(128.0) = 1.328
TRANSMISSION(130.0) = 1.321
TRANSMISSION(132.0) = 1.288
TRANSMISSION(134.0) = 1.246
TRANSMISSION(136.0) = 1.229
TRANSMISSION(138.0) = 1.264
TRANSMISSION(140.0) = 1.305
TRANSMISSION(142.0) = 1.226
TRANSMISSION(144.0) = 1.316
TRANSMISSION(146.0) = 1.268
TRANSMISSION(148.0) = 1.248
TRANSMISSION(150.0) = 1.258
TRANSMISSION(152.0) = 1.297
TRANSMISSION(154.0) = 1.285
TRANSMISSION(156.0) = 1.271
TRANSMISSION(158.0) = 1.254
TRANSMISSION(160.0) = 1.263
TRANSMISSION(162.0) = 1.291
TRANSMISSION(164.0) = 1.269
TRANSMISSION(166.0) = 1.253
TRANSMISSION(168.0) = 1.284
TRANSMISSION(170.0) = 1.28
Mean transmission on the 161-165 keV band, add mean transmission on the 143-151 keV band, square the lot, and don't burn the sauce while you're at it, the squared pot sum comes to 6.52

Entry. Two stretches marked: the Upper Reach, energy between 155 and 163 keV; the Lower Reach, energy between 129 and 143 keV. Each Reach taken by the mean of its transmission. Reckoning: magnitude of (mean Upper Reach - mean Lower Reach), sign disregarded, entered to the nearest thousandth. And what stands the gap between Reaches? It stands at 0.001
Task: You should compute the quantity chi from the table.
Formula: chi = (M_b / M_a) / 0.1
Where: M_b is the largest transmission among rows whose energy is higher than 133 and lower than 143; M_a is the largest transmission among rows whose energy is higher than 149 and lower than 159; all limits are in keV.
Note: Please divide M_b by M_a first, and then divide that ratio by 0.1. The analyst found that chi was 10.1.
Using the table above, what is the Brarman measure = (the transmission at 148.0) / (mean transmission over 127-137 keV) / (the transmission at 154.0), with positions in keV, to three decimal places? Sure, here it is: 0.757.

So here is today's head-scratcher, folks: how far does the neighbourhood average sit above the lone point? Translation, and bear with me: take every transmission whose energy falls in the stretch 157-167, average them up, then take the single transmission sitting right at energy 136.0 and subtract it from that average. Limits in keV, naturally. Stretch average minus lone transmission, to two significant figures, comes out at 0.037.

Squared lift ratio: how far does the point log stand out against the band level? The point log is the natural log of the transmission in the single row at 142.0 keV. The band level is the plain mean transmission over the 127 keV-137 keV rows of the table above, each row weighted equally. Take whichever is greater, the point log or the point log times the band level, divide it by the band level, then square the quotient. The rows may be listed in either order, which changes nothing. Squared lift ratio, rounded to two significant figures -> 0.042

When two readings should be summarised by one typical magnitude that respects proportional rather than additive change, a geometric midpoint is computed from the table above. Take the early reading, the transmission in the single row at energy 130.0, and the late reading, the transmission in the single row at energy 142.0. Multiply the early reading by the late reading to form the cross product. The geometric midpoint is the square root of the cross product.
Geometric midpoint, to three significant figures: 1.27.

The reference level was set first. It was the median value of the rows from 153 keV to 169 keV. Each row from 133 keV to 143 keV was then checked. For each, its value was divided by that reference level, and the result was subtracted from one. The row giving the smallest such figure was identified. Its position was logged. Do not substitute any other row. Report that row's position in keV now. 140.0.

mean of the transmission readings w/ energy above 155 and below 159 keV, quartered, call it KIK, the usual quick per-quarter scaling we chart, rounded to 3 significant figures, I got 0.316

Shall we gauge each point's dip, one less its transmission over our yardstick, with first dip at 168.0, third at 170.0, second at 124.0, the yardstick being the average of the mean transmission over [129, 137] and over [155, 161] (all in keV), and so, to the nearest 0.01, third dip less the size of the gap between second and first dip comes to -0.05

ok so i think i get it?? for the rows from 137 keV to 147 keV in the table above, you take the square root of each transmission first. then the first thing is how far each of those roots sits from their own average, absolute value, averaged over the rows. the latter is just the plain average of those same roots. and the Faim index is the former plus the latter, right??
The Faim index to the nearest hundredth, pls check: 1.14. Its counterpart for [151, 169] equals 1.13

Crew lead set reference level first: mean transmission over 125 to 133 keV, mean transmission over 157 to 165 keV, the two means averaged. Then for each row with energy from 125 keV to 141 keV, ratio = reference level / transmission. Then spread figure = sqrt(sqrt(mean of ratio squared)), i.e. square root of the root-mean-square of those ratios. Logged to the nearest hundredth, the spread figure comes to 1.00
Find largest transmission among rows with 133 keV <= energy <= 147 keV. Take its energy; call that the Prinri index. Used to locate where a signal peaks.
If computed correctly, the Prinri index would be 144.0 keV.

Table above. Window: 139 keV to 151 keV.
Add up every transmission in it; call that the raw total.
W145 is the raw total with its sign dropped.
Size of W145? 7.621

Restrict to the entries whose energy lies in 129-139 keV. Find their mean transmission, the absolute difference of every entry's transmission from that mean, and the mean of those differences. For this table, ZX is 0.028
